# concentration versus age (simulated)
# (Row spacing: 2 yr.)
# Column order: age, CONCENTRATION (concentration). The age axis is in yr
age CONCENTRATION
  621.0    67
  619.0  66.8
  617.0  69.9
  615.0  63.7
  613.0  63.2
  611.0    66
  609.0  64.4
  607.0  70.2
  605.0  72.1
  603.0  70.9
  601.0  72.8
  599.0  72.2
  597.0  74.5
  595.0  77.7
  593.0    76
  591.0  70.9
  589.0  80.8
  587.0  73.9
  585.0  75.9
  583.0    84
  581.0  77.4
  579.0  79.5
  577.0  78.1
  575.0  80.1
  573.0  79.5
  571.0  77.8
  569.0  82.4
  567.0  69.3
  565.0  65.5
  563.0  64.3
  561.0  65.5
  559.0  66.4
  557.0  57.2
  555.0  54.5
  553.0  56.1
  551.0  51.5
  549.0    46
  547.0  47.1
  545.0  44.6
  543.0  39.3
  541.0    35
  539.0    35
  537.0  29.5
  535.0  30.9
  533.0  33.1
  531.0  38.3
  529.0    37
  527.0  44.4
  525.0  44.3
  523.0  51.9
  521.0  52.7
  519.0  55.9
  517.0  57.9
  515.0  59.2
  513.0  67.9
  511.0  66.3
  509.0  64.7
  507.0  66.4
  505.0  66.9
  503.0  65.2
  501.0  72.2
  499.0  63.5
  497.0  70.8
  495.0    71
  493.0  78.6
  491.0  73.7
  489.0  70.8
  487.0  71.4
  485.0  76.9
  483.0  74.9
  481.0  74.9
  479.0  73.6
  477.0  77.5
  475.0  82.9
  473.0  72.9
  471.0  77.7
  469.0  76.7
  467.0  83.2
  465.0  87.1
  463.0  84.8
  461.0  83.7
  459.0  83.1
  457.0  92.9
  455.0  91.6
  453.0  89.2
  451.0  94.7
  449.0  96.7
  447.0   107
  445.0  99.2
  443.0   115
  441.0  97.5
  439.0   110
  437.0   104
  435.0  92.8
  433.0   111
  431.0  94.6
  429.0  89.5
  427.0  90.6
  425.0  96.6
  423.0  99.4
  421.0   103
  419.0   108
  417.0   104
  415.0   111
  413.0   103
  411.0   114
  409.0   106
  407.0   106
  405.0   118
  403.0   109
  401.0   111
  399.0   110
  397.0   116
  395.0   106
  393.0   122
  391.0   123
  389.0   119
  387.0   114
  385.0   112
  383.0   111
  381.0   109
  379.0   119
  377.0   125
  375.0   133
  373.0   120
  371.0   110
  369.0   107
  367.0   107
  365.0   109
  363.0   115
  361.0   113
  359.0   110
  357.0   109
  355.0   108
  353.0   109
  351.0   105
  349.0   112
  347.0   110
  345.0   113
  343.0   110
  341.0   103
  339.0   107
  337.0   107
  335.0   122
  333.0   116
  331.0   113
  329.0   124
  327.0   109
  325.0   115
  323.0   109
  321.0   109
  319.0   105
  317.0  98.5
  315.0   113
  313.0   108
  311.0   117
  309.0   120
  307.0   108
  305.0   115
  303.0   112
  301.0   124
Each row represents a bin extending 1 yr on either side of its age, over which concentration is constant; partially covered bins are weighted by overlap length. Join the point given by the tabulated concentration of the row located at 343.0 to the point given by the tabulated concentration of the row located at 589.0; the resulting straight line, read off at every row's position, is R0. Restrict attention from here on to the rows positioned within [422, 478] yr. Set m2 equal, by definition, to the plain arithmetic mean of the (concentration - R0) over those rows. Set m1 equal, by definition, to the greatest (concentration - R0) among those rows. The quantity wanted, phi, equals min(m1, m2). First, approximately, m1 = 17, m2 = -5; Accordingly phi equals -5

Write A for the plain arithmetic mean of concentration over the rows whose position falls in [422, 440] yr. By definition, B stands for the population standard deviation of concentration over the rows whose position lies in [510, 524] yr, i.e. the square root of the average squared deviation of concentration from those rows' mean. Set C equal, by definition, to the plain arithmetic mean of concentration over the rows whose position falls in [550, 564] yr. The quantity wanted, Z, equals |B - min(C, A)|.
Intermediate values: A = 99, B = 5.8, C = 59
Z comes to 54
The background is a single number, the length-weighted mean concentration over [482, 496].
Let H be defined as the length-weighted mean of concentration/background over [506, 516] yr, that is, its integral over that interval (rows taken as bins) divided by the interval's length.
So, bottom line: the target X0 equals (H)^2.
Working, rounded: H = 0.88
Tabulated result 0.77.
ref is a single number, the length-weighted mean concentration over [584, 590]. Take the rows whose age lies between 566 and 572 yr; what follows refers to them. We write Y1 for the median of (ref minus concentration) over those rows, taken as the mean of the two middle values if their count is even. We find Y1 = -1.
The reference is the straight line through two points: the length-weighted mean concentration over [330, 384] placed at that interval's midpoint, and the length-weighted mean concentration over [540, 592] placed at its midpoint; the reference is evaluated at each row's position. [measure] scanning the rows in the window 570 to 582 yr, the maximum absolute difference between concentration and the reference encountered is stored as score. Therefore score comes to 16.9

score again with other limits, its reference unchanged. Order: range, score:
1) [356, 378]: 24.7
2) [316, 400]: 24.7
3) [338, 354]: 12.9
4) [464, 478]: 13.4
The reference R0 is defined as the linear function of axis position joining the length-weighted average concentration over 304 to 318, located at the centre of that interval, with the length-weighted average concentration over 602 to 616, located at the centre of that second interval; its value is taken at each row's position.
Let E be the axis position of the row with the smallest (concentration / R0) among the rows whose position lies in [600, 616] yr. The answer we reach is 613.0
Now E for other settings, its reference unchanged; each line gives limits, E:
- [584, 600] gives 591.0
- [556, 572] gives 557.0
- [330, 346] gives 341.0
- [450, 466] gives 459.0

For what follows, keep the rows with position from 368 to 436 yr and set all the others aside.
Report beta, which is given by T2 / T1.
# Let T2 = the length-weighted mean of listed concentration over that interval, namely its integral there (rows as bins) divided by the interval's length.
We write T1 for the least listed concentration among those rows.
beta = 1.22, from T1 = 89.5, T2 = 110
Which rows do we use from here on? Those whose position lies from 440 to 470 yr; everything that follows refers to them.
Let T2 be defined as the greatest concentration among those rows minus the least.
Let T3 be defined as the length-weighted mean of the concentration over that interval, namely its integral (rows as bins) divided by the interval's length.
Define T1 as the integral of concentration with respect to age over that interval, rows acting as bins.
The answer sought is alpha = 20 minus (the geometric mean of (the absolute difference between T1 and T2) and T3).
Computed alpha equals -481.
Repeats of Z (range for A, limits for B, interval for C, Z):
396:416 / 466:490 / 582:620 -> 68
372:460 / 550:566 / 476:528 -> 60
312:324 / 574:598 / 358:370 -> 104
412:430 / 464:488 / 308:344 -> 96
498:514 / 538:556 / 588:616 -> 59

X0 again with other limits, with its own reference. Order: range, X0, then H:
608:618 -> 0.78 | 0.89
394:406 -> 2.28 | 1.51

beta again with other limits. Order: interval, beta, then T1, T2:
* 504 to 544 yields 1.66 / 29.5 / 49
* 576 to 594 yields 1.09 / 70.9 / 77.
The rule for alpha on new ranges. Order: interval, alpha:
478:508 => -370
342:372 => -580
